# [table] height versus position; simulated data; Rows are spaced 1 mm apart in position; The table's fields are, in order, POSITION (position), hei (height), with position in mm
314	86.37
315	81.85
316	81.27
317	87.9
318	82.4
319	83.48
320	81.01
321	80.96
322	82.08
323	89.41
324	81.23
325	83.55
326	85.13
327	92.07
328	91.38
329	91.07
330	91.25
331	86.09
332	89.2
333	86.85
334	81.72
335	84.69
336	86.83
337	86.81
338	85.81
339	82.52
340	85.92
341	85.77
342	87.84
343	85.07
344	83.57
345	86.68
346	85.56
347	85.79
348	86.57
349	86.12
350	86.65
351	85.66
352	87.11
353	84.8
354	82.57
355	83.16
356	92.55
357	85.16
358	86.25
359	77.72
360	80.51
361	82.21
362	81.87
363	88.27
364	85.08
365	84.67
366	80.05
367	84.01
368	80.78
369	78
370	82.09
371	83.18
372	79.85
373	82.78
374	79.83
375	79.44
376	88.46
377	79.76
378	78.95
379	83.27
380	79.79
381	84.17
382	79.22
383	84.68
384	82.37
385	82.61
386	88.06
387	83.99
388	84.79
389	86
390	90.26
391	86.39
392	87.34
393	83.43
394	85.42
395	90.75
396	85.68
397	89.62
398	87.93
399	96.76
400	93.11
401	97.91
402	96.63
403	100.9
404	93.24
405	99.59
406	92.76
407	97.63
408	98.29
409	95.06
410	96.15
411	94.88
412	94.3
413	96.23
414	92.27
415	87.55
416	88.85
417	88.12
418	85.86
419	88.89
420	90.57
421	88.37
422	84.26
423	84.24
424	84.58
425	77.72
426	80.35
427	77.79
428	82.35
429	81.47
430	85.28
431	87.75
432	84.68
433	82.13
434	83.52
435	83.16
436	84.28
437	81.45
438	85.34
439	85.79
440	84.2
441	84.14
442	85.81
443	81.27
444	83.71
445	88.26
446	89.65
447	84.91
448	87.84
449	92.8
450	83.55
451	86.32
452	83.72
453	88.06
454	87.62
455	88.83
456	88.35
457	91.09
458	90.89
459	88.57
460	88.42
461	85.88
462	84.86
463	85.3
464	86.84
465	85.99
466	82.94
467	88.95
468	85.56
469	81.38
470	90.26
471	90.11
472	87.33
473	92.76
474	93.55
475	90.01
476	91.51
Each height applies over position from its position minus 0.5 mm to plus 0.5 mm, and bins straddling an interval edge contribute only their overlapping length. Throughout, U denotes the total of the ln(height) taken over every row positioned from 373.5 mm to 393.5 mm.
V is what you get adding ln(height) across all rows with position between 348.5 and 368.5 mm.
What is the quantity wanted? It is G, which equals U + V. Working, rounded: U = 88.5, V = 88.7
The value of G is 177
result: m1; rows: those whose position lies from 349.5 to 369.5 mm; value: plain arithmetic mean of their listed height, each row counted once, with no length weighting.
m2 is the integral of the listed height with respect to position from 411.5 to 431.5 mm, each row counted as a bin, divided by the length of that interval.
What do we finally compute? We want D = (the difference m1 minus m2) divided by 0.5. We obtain -5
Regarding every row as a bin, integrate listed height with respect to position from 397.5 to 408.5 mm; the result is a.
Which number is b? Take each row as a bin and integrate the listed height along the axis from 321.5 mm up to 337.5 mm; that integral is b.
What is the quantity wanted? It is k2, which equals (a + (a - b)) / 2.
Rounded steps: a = 1055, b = 1389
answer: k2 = 360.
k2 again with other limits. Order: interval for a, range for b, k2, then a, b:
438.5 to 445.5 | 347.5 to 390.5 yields -1203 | 593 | 3593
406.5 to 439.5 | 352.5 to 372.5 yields 2048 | 2879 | 1663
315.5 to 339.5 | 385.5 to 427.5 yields 168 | 2055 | 3773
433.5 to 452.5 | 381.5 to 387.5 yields 1369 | 1620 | 501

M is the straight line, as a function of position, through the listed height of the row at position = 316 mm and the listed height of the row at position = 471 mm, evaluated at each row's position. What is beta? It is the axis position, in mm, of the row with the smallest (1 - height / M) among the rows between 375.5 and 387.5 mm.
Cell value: 376 mm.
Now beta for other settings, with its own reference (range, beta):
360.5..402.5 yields 401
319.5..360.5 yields 327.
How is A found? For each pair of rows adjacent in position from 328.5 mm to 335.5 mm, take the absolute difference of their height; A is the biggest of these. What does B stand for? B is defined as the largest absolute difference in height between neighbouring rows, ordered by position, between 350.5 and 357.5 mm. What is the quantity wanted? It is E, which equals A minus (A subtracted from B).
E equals 0.9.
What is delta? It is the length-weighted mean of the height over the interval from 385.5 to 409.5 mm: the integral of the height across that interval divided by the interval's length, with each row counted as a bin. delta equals 91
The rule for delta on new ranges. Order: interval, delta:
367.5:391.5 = 83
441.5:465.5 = 87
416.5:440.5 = 84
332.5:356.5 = 86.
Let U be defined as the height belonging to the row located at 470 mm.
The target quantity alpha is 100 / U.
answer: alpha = 1.11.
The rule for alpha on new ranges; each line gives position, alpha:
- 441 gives 1.19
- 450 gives 1.20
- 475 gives 1.11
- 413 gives 1.04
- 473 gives 1.08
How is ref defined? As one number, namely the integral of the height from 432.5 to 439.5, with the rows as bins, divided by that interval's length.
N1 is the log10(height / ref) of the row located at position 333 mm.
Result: 0.016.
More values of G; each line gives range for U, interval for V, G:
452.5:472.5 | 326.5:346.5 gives 179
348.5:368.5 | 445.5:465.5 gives 178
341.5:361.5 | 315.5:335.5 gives 178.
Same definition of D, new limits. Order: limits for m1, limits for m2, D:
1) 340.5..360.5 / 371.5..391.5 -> 4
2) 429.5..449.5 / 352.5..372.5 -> 4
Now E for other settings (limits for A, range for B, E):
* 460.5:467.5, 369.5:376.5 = 3.0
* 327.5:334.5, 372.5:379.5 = 1.3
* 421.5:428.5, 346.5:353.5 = 11.4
